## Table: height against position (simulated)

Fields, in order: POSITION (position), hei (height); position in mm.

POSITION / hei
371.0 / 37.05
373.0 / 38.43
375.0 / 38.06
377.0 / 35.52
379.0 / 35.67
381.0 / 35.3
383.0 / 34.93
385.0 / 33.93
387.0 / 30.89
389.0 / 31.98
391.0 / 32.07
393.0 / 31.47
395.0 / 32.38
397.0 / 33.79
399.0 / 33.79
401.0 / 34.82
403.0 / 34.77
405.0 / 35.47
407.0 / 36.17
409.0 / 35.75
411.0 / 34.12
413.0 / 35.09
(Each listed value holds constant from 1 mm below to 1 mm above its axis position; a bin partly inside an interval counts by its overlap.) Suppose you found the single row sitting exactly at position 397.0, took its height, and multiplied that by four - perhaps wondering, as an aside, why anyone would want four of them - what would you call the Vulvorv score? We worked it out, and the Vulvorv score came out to 135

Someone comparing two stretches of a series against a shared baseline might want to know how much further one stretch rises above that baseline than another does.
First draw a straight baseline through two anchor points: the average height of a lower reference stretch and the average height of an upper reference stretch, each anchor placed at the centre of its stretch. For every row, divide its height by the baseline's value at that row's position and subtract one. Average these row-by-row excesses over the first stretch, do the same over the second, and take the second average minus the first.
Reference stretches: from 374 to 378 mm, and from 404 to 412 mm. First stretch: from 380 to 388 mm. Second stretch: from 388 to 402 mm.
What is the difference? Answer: -0.01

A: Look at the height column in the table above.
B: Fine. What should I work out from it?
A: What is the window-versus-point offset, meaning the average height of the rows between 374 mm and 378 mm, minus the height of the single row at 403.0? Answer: 2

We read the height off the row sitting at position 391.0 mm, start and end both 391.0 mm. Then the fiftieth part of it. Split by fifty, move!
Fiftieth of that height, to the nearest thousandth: 0.641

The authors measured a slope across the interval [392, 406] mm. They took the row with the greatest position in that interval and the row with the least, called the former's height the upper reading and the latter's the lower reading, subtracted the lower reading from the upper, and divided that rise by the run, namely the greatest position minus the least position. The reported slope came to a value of 0.3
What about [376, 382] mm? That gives -0.1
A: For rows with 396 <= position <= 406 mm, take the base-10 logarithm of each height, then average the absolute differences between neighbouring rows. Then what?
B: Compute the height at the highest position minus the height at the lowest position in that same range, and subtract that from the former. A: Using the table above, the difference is -2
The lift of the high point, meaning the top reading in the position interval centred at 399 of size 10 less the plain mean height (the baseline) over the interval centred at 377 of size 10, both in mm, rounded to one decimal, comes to -1.8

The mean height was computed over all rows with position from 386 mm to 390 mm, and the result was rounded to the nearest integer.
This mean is 31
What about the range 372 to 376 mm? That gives 38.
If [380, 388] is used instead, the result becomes 34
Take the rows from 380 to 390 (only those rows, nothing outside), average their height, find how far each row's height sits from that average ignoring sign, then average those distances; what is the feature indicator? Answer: 1.58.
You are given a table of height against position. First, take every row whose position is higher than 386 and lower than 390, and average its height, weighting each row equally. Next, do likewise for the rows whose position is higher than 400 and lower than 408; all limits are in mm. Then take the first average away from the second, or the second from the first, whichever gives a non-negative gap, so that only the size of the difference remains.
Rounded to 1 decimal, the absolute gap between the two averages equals 3.9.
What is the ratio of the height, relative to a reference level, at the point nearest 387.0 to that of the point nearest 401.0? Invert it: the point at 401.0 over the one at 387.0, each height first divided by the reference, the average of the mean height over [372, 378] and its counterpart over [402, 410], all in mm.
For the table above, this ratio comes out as 1.13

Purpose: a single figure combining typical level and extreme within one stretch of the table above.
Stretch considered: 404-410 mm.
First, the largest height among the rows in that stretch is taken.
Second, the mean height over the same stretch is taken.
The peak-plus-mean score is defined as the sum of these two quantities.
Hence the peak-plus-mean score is 72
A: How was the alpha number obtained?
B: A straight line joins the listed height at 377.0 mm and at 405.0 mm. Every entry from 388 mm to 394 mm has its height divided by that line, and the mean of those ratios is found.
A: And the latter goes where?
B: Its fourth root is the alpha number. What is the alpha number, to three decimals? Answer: 0.973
